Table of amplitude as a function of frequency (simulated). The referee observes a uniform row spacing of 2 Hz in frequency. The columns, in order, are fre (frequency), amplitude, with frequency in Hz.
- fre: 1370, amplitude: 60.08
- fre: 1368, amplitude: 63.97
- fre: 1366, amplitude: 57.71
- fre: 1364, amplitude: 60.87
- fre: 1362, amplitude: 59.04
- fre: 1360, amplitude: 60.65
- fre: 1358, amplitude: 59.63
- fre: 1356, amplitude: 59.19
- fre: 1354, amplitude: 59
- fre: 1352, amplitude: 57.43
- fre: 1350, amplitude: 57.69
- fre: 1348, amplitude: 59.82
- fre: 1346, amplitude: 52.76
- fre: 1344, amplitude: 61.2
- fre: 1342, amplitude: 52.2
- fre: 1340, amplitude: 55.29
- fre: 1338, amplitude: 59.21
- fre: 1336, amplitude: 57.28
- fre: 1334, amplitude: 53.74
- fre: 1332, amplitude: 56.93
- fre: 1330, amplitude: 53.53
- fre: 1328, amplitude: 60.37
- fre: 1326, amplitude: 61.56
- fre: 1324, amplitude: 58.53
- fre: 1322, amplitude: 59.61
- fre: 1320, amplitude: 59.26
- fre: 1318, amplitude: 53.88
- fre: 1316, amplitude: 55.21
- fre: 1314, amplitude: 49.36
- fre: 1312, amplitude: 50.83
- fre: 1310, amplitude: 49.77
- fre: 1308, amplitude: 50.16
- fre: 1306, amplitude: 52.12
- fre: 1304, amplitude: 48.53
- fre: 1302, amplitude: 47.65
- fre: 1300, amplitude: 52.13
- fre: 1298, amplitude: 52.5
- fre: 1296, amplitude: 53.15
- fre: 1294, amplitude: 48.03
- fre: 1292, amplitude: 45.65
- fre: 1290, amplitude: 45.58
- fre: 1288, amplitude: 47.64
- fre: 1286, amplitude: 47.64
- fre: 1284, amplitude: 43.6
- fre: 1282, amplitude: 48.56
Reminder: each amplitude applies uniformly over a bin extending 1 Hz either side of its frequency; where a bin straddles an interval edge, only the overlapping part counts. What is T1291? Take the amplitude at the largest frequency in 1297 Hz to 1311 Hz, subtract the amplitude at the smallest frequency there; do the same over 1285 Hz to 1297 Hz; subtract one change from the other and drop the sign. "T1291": 8.2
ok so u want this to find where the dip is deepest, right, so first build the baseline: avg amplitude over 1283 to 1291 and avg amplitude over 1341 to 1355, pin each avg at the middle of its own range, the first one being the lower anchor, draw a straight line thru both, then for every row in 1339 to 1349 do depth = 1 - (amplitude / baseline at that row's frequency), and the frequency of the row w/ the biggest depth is 1346 Hz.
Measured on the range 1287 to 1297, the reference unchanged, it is 1292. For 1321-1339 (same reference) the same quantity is 1334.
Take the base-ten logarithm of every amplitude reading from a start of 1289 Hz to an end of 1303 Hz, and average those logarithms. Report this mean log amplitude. 1.69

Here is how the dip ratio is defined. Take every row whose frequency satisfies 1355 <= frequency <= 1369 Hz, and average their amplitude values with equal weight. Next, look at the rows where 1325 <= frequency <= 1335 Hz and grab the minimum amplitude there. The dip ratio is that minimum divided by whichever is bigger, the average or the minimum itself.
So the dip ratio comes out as 0.89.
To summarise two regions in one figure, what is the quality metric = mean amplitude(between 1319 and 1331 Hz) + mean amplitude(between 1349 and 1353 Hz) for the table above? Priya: 116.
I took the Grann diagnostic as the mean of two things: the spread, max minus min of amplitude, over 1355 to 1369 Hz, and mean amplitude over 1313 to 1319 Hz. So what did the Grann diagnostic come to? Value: 29.5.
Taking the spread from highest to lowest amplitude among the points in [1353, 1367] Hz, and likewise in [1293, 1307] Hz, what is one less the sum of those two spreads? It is -7.7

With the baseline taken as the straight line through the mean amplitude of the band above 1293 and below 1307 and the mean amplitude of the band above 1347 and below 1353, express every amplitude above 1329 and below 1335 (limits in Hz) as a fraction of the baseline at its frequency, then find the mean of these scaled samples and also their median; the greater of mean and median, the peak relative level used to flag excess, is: 0.99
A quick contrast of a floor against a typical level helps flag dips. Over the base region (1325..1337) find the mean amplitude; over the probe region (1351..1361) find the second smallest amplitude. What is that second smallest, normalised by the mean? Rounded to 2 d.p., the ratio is 1.03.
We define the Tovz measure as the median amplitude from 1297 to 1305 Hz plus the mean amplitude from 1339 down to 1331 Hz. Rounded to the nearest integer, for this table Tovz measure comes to 107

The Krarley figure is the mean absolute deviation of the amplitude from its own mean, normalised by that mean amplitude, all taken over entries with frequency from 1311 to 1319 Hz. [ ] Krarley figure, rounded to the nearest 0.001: 0.043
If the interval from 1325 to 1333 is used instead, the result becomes 0.049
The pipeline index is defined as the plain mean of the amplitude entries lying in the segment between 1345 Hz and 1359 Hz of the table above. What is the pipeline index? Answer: 57.9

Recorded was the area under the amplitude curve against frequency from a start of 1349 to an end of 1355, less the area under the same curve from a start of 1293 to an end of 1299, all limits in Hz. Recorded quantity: 41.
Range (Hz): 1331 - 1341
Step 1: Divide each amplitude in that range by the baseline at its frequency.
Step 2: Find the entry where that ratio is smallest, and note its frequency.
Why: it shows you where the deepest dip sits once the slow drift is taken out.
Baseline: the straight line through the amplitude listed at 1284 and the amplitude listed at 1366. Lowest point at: 1334 Hz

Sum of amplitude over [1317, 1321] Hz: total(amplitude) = 113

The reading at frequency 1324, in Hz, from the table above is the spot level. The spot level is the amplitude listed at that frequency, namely 58.53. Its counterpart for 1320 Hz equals 59.26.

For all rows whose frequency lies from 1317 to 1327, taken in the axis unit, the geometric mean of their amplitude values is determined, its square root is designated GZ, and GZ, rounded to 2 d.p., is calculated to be 7.65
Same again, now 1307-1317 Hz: 7.14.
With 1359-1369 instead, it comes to 7.77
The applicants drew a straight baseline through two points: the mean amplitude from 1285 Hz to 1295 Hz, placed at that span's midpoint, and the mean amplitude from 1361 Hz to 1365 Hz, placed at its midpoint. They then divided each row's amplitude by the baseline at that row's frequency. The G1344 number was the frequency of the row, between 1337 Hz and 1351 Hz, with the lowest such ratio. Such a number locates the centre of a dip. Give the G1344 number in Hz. 1346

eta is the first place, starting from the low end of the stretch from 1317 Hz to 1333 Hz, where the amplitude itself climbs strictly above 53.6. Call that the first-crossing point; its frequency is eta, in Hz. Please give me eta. 1318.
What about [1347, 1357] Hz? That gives 1348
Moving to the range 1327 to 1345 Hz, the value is 1328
